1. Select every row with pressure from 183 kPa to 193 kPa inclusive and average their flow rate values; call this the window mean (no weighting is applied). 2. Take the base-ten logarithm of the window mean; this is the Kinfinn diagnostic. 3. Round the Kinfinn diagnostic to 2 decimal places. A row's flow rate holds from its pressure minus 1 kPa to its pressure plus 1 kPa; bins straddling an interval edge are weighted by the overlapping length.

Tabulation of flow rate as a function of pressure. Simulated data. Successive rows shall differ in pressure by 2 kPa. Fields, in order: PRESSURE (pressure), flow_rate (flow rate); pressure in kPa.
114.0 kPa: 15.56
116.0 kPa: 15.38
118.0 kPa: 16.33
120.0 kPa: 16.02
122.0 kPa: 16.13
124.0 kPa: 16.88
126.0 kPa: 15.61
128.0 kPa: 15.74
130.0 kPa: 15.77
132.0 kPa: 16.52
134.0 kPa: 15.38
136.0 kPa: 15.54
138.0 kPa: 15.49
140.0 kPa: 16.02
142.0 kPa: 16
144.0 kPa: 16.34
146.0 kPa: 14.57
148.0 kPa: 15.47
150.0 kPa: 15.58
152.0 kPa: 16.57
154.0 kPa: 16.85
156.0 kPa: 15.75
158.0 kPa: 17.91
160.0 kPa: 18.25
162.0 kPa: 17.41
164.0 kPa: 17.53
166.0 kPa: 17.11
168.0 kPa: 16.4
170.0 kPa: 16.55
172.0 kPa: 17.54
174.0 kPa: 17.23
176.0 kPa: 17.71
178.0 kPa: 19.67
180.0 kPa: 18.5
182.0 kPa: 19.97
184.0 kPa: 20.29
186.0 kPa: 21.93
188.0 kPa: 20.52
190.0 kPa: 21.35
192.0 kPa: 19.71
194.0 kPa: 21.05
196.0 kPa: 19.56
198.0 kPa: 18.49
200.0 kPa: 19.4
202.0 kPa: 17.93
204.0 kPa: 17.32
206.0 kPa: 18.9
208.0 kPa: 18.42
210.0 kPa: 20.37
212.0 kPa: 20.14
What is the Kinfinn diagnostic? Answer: 1.32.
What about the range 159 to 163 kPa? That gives 1.25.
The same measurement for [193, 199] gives 1.29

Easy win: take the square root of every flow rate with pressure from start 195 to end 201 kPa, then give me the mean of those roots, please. 4.38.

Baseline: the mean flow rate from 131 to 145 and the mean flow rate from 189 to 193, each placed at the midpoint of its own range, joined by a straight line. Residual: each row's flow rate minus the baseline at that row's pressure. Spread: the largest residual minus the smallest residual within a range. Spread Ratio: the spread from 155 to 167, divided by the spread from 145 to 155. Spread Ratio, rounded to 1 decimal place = 1.4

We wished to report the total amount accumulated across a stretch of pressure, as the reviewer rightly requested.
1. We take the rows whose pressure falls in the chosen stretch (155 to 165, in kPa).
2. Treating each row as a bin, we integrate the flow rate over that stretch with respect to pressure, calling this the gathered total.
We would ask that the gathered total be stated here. 174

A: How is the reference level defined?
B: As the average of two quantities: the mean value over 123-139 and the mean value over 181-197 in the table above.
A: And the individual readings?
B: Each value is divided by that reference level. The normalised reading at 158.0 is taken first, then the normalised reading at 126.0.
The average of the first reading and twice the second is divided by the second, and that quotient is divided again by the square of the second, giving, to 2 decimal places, 2.14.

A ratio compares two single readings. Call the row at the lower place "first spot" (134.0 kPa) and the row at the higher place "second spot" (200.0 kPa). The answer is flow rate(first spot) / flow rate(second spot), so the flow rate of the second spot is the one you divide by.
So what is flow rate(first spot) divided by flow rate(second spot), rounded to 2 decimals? 0.79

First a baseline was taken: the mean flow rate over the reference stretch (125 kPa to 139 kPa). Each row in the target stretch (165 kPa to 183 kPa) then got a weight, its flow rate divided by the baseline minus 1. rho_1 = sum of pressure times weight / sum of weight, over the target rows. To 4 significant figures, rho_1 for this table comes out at 176.5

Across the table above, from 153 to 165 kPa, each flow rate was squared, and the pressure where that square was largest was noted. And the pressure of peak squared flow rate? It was 160.0 kPa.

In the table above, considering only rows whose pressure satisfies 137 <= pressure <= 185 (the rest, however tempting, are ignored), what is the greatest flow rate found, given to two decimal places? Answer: 20.29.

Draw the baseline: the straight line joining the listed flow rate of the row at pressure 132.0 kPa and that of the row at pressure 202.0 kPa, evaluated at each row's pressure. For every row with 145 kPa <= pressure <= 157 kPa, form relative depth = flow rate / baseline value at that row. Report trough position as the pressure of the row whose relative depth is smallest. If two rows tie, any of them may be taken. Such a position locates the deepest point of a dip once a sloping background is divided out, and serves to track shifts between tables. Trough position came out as 146.0 kPa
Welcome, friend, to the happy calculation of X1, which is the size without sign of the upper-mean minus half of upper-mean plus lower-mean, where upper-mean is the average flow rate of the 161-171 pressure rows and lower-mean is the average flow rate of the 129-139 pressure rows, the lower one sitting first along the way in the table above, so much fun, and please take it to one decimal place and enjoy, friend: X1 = 0.6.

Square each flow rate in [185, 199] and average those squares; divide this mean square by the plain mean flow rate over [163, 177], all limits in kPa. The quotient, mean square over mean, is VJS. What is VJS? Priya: 24.3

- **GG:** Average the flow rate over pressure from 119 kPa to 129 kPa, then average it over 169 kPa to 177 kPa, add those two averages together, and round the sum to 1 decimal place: 33.3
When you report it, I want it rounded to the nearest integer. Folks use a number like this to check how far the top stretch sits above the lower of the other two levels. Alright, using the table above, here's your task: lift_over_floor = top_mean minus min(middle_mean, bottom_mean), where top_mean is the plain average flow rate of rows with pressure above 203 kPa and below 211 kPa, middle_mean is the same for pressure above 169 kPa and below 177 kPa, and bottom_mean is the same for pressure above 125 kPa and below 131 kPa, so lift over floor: 3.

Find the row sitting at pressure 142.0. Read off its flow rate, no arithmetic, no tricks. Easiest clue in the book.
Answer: 16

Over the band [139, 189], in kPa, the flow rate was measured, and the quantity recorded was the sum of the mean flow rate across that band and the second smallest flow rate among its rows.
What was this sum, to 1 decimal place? 33.0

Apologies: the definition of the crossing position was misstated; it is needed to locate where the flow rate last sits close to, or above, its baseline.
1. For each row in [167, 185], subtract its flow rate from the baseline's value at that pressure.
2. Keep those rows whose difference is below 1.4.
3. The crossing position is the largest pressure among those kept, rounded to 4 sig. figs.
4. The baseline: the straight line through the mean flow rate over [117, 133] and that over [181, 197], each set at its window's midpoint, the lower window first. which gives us 184.0 kPa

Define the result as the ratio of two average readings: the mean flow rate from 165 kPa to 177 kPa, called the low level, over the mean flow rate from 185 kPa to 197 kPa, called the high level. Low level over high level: 0.83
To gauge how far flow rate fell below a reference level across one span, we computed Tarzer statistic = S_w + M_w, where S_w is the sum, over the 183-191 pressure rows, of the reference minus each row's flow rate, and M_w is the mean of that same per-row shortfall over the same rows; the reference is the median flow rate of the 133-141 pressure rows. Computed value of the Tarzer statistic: -28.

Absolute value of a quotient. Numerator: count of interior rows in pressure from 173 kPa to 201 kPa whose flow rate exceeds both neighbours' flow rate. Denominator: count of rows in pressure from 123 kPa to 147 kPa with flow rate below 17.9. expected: 0.33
